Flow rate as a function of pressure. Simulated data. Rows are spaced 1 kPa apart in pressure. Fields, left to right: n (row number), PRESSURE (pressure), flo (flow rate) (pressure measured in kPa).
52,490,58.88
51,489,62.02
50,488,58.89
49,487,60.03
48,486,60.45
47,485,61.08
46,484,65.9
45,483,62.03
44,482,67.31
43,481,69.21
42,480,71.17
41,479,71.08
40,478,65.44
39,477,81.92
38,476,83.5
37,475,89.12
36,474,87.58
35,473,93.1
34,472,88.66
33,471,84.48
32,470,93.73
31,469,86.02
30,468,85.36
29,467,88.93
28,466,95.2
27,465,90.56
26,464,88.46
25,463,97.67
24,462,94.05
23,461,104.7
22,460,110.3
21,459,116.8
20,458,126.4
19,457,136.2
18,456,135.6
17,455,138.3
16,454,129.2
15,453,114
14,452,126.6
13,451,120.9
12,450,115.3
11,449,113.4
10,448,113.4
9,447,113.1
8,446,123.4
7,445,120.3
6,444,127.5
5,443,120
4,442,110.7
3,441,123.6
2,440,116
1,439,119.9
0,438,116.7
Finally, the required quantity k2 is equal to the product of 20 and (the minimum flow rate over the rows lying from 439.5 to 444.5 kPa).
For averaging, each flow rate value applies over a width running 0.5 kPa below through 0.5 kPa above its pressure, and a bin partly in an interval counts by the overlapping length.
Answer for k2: 2214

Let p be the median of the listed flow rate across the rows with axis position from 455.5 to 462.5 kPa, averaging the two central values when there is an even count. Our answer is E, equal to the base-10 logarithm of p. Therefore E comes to 2.07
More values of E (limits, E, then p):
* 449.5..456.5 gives 2.10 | 127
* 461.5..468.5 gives 1.96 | 91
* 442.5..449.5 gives 2.08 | 120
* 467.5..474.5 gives 1.94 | 88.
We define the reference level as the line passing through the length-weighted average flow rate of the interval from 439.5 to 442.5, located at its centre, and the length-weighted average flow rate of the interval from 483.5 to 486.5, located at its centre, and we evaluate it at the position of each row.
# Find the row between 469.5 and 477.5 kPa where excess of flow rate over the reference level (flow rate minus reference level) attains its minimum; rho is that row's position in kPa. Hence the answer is 471 kPa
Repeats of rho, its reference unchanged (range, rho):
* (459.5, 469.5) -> 464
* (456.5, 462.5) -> 462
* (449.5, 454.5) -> 450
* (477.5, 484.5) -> 478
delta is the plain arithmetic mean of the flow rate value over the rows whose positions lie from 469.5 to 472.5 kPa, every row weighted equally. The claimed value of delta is 89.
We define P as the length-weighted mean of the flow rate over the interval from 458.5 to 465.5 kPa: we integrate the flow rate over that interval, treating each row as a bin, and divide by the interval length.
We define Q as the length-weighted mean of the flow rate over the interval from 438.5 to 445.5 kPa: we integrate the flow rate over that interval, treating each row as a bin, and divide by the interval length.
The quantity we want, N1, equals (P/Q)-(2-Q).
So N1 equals 119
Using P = 100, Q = 120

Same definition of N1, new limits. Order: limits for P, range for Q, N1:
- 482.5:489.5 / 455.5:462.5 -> 116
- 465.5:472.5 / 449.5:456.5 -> 124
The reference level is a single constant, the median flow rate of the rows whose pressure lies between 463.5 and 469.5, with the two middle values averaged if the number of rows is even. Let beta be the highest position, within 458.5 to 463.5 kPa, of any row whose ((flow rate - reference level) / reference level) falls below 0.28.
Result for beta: 463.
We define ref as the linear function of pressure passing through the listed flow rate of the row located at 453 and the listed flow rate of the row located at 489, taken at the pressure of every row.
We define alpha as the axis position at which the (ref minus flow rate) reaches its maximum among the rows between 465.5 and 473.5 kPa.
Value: 468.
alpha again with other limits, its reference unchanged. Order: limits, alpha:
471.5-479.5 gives 478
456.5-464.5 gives 464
